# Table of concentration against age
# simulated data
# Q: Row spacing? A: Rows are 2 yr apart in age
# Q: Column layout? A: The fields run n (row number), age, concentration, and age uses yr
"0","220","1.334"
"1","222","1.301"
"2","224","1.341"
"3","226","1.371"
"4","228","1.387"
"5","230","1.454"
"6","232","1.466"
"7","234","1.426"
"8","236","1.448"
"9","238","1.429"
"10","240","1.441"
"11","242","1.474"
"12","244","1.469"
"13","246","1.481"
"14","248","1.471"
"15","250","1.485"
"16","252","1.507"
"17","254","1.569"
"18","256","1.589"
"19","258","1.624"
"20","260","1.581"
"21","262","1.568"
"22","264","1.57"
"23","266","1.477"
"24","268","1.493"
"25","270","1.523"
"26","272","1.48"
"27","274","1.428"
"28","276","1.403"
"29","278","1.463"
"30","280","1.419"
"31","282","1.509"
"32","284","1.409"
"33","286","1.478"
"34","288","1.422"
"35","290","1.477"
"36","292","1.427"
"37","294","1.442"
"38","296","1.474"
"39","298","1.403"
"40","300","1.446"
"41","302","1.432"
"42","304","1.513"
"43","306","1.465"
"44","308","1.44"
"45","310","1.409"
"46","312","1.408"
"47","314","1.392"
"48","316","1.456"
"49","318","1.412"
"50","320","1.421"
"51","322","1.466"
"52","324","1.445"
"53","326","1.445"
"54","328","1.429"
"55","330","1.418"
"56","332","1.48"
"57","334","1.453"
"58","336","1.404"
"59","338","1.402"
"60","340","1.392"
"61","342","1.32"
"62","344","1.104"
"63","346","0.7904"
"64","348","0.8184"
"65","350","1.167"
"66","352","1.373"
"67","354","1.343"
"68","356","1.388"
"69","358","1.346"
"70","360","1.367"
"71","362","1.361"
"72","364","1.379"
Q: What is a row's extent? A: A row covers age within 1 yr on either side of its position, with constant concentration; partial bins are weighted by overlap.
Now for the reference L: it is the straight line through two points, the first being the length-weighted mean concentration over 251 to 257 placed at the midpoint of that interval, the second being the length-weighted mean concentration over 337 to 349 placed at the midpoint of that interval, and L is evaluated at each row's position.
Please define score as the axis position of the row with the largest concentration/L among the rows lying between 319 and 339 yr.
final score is 332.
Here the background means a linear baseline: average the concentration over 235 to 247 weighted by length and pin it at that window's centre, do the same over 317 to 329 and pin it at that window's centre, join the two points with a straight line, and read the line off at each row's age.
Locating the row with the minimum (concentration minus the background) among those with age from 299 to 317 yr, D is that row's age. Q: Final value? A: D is 314 yr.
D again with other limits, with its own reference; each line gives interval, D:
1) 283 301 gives 298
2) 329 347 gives 346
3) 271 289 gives 276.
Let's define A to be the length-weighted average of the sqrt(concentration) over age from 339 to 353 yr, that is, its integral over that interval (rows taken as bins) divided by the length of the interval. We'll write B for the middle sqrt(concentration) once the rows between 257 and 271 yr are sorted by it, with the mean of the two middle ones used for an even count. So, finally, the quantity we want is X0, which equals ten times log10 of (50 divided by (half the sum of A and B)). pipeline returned 16.4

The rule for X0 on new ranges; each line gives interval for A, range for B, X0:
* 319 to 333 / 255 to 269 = 16.1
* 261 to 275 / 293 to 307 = 16.1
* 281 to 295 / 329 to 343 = 16.2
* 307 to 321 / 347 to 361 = 16.3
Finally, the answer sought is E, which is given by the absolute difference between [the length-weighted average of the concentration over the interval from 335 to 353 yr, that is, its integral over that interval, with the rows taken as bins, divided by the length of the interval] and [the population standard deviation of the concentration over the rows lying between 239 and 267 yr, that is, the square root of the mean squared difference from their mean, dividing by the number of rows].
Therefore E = 1.14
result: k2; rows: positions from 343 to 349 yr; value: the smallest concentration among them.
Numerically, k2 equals 0.7904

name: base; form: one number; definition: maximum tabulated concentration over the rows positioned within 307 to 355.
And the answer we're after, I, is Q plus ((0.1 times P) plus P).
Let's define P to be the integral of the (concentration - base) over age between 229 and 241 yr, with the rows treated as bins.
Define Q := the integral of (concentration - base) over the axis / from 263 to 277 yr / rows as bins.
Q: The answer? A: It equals 0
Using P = -0.4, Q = 0.0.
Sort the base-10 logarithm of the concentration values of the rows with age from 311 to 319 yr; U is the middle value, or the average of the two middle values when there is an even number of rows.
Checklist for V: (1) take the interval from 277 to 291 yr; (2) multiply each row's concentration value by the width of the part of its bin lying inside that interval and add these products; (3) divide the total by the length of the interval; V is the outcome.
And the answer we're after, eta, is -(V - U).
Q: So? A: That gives -1.30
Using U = 0.149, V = 1.45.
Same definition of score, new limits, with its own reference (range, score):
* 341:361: 360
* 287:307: 304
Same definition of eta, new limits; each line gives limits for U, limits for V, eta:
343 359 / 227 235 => -1.34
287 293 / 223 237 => -1.26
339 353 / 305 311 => -1.37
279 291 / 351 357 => -1.21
